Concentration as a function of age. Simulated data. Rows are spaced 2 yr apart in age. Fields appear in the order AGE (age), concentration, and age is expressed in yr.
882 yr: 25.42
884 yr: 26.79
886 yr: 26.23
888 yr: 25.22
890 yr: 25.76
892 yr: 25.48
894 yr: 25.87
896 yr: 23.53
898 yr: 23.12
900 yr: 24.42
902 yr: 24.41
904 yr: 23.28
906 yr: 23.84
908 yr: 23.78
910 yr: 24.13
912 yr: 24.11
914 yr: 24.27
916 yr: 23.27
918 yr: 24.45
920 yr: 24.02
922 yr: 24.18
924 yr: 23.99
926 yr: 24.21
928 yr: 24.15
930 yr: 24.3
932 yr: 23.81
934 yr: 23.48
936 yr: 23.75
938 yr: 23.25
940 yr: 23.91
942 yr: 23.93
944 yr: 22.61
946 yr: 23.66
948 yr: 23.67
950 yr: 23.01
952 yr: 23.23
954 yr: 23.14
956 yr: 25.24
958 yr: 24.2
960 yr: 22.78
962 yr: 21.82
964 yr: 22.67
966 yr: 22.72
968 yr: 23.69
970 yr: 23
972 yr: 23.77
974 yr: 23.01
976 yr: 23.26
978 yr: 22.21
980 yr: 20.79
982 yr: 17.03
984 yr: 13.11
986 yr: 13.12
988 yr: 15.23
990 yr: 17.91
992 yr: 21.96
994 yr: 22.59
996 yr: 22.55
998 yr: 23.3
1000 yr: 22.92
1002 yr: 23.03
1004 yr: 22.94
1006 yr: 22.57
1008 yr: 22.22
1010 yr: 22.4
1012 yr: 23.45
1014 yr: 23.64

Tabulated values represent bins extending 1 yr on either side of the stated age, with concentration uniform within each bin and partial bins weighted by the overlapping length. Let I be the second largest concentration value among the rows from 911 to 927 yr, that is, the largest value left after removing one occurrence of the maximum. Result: 24.27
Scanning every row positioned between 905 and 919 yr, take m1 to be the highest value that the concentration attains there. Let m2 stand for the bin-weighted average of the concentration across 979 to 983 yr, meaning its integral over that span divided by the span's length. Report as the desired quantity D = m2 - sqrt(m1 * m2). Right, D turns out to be -2.6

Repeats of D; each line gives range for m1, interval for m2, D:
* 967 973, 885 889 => 1.0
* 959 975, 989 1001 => -0.9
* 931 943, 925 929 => 0.1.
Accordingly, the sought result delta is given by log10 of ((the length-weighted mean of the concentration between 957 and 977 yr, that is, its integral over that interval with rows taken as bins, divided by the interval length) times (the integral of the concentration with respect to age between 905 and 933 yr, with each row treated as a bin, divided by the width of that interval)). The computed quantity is 2.74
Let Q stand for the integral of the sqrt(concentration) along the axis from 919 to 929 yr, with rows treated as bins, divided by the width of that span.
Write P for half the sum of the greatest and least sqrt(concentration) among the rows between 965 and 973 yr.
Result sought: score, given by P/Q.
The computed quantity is 0.98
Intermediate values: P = 4.82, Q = 4.91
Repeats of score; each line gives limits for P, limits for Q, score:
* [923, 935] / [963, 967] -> 1.03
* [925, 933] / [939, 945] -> 1.01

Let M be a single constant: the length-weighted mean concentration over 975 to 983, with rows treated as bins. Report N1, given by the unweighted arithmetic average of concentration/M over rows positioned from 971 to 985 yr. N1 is 0.98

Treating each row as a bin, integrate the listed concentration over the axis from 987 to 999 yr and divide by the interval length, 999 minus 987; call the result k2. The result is 20.6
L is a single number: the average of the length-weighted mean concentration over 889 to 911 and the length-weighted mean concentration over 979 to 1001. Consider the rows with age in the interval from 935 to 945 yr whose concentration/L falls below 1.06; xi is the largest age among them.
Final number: 944 yr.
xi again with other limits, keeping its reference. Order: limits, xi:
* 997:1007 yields 1006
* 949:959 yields 950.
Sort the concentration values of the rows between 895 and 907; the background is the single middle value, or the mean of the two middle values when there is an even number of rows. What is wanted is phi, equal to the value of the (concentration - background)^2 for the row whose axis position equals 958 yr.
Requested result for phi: 0.27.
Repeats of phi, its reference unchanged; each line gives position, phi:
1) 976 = 0.18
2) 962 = 3.48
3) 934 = 0.04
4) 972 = 0.01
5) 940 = 0.05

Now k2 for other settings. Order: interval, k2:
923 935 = 24.0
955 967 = 23.2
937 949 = 23.5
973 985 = 19.9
